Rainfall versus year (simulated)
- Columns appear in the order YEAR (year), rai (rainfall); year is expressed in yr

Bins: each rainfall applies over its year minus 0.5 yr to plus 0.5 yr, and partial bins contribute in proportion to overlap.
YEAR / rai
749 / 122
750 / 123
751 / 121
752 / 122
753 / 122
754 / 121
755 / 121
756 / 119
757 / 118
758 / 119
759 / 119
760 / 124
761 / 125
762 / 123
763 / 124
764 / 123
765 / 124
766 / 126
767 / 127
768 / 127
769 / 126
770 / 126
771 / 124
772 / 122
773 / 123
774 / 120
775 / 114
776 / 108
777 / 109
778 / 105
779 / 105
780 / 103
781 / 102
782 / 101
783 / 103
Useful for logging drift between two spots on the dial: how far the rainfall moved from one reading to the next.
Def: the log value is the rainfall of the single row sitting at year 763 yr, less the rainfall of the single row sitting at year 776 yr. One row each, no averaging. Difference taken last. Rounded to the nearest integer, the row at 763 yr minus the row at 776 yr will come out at 16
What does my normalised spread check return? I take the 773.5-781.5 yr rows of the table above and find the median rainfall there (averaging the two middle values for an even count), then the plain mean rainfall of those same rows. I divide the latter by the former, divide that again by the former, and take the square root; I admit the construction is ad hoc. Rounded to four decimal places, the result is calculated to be 0.0977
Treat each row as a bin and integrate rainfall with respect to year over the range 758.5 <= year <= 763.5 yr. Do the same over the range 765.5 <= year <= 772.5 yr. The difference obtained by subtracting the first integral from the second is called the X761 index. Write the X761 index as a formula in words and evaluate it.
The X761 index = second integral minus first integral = 263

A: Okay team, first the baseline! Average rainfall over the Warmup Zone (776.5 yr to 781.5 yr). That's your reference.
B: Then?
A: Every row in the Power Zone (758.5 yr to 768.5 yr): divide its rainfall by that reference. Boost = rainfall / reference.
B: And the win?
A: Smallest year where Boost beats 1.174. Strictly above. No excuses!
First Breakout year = 760 yr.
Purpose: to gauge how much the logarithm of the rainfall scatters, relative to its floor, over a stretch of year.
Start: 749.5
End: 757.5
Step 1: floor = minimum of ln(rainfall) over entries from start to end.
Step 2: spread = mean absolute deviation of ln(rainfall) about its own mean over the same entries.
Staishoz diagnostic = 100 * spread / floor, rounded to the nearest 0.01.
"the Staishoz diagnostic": 0.21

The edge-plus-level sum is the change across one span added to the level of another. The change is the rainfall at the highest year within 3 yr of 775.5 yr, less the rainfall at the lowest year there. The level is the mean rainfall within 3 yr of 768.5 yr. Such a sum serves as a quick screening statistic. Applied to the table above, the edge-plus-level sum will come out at 108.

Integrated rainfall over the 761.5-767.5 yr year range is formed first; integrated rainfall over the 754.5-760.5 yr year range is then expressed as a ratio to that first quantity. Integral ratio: 0.96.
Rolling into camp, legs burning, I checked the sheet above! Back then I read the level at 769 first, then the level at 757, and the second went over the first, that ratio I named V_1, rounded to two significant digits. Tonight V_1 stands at 0.94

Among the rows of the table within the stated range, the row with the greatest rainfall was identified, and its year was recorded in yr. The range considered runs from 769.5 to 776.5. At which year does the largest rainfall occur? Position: 770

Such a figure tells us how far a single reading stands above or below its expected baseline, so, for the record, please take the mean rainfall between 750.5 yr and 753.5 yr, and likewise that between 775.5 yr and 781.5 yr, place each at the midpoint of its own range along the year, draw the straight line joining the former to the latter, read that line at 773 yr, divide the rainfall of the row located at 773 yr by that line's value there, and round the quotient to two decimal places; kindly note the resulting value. 1.13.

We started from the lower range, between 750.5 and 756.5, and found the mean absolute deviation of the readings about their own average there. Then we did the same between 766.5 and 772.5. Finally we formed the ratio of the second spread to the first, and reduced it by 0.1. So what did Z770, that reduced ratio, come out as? 2.2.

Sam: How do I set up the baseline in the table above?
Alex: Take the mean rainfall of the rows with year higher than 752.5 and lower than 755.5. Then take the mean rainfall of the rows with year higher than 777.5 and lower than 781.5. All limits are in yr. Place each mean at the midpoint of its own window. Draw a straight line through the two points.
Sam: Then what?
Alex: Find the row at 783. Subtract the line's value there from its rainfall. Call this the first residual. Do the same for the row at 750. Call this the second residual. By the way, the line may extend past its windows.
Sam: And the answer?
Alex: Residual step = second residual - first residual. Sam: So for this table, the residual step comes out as -3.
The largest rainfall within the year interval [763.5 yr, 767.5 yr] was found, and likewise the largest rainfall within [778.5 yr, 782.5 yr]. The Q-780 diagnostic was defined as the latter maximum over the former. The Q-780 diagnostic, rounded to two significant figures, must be 0.83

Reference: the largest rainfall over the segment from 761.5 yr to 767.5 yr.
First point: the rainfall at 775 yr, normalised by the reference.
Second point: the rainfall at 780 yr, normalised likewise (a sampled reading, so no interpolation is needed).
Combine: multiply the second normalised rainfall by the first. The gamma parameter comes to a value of 0.73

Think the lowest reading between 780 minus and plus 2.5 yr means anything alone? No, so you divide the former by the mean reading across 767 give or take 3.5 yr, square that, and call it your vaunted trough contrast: 0.65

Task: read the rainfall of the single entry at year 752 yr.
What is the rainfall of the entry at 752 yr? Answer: 122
